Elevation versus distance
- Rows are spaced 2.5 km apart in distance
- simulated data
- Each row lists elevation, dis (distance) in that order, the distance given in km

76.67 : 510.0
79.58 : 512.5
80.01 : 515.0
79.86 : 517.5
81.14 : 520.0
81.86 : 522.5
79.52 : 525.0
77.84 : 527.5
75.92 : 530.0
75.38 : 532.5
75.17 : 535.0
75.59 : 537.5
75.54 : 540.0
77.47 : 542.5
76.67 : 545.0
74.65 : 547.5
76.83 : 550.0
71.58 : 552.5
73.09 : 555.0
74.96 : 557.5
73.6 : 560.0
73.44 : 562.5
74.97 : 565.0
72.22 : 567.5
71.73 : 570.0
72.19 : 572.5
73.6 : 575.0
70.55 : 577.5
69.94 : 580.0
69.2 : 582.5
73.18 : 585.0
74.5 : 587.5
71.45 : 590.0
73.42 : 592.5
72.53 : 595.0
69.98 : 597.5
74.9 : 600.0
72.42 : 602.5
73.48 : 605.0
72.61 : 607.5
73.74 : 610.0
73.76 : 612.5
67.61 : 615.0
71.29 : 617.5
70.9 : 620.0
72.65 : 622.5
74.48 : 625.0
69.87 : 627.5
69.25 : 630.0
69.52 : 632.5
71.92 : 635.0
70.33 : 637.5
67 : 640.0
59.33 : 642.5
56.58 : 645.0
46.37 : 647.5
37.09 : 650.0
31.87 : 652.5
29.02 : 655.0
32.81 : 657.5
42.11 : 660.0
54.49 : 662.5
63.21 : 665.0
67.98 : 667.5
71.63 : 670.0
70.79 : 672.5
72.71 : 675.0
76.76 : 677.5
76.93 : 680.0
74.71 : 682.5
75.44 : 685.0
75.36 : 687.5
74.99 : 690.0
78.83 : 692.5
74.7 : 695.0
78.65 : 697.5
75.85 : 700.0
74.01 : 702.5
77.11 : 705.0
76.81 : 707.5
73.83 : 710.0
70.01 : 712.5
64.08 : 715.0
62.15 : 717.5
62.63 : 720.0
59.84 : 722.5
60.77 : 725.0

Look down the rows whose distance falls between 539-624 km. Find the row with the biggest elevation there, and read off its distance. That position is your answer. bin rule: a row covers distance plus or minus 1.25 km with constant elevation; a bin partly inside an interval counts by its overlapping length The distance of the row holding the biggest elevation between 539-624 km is 542.5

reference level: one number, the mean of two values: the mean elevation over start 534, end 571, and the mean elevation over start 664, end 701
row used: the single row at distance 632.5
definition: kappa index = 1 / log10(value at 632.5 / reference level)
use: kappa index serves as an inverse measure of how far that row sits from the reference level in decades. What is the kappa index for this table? -35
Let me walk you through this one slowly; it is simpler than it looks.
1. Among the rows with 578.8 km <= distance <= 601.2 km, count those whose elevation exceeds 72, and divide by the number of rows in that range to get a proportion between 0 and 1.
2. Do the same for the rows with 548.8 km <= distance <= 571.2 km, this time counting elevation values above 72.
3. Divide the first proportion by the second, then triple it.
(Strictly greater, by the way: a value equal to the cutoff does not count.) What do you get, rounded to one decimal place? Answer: 2.1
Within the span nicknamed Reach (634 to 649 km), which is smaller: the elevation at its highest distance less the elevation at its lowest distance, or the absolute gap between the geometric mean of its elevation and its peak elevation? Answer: -26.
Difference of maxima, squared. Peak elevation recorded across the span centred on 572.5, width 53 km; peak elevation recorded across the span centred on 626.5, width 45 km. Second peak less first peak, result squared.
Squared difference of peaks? 6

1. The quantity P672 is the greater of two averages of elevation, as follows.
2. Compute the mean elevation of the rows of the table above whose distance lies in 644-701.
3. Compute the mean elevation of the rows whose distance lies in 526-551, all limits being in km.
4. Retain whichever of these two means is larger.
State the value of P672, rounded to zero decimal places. 76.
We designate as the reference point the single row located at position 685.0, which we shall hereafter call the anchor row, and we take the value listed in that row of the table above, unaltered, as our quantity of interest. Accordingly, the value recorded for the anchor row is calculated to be 75.44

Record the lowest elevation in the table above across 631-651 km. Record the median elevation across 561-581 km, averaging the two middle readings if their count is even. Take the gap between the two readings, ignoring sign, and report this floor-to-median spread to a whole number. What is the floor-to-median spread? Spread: 35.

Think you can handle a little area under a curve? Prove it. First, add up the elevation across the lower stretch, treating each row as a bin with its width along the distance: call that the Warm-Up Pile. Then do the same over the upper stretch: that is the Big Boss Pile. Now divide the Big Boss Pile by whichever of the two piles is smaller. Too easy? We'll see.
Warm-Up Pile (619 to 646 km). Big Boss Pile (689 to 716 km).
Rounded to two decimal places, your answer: 1.09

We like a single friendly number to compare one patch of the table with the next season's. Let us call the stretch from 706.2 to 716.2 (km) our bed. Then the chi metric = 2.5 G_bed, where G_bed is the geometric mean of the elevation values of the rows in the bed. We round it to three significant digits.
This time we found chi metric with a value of 178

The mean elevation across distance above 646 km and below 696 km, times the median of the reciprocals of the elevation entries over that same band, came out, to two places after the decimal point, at 0.86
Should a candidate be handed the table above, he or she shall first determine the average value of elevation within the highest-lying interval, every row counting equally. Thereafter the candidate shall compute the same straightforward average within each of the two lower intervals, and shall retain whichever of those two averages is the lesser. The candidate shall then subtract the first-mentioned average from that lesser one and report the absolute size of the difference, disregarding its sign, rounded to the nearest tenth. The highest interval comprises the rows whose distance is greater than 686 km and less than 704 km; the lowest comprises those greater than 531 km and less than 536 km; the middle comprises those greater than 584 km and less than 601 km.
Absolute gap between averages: 3.2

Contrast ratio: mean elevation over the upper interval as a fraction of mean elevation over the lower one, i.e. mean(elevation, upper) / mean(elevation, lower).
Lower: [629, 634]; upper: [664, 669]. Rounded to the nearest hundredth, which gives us 0.95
